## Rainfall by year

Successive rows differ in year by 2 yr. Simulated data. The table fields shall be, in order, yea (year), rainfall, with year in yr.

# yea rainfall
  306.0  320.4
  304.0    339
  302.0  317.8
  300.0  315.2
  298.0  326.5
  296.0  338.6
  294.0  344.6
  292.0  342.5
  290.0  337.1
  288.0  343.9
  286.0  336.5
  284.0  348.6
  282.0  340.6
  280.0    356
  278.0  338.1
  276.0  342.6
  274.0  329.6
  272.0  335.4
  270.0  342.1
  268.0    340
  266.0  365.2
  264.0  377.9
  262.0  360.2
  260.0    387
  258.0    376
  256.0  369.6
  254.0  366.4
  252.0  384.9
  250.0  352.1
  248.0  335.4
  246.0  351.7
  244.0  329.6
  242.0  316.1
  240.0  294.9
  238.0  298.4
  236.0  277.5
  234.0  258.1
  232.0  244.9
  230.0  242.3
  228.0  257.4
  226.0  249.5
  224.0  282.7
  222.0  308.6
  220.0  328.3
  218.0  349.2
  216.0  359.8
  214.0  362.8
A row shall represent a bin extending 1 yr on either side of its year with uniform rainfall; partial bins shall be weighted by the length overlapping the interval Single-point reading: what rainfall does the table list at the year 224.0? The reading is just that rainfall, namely 282.7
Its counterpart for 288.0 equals 343.9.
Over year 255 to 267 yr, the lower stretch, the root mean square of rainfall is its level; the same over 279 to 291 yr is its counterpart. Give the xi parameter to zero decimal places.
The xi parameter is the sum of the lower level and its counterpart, 717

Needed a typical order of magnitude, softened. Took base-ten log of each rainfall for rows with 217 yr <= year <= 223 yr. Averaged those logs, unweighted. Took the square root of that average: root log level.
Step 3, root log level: 1.59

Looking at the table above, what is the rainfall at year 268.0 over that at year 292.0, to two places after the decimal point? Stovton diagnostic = 0.99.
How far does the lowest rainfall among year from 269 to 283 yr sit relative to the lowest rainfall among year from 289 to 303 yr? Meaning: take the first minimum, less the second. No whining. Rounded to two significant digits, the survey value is 14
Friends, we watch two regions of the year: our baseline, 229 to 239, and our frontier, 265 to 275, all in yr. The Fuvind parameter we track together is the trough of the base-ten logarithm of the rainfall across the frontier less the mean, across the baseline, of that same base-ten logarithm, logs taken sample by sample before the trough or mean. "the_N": 0.10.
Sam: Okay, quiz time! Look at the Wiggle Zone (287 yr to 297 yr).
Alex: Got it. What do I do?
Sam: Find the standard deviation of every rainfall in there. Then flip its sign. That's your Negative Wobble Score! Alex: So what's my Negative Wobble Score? -3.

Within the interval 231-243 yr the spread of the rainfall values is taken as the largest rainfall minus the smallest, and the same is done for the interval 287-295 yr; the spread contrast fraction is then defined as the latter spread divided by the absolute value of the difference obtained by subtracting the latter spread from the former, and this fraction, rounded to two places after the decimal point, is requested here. 0.12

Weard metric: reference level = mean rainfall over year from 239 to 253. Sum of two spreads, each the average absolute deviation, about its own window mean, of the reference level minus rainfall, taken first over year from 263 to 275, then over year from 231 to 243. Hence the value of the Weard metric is 37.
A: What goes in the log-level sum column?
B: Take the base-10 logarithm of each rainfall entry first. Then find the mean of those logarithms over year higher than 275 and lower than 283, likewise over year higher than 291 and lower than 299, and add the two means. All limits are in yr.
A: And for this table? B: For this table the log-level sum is 5.07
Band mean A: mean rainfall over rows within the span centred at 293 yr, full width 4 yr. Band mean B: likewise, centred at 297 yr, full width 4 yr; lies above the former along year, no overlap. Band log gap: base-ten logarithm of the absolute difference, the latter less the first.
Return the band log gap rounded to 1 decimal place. 1.0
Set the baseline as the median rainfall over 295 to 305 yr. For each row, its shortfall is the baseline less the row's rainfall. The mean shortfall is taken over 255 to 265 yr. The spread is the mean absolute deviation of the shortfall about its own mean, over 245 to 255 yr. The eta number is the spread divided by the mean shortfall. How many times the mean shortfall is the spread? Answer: 0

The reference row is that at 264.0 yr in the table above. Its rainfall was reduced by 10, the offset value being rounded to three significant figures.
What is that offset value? 368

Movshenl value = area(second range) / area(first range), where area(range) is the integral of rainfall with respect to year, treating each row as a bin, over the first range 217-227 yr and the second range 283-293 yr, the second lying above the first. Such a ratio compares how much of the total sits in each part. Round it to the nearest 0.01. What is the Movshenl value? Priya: 1.13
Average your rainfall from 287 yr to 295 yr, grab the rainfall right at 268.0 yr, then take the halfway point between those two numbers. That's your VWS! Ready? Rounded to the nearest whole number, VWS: 341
